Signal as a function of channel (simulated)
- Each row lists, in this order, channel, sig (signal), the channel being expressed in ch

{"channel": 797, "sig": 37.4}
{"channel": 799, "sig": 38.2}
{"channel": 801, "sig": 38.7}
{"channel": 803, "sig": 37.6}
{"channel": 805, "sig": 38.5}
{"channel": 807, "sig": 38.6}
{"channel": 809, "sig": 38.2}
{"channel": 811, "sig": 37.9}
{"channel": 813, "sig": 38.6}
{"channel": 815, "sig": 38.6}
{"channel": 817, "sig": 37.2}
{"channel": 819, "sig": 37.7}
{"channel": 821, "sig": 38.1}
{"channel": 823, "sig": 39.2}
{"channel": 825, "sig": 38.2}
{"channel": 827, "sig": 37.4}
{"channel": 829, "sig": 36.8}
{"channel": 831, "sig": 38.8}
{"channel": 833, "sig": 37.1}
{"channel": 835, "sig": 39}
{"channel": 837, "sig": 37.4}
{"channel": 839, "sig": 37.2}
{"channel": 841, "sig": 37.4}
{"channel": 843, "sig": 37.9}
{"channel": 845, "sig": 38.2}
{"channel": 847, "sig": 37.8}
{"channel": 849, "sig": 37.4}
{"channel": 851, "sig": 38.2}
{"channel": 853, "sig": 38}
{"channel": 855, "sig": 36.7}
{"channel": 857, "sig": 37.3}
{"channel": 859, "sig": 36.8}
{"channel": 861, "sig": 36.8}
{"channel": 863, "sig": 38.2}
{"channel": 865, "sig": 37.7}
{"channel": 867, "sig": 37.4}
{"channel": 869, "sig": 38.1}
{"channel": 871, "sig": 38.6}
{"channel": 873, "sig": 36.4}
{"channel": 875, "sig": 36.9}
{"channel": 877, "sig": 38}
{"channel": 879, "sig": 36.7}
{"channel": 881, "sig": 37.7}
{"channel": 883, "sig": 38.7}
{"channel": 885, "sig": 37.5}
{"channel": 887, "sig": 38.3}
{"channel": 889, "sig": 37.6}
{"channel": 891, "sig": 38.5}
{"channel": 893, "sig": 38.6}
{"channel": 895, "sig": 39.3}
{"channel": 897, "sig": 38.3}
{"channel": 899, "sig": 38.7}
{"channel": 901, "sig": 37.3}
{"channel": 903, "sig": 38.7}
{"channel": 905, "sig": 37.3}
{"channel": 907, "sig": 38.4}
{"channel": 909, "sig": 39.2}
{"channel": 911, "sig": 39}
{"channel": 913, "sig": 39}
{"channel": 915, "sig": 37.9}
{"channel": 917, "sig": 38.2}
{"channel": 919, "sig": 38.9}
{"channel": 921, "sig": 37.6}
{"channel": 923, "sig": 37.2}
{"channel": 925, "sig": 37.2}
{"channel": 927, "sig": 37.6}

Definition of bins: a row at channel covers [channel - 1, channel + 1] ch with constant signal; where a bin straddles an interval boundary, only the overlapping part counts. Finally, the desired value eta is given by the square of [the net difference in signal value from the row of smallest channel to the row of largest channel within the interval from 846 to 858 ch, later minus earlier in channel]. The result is 0.25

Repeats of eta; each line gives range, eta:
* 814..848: 0.64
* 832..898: 1.44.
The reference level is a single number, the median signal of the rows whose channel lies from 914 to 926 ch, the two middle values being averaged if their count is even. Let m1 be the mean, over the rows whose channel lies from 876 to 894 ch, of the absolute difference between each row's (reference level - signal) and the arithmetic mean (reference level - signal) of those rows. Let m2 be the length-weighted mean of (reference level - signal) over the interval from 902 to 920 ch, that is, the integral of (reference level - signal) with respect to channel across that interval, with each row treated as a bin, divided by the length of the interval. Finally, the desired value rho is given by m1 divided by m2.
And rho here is -0.7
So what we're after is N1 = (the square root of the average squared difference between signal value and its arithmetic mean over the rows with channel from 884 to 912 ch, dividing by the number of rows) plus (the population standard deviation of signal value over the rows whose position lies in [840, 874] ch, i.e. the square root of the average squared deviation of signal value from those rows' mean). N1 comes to 1.26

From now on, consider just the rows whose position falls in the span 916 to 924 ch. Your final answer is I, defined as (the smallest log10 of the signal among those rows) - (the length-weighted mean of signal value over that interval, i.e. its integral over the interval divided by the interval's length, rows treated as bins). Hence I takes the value -36.4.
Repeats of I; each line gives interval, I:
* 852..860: -35.6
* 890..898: -37.1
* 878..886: -36.1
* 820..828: -36.7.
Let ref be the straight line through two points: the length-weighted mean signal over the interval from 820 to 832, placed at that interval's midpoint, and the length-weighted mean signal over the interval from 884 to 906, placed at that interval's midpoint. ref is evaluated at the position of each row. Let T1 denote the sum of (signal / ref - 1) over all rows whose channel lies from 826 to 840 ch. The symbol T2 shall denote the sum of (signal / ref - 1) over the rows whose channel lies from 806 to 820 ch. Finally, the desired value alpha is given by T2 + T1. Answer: -0.07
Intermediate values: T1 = -0.08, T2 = 0.01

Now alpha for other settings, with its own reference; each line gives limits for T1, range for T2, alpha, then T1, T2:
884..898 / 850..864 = -0.11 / 0.02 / -0.13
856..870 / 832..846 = -0.19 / -0.12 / -0.07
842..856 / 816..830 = -0.12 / -0.07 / -0.05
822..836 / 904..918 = 0.04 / 0.00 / 0.04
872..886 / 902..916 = -0.09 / -0.14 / 0.05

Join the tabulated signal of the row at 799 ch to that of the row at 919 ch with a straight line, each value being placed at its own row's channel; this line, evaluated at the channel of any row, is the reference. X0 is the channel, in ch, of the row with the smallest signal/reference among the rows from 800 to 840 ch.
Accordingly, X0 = 829 ch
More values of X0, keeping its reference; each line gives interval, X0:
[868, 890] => 873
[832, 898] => 873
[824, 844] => 829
